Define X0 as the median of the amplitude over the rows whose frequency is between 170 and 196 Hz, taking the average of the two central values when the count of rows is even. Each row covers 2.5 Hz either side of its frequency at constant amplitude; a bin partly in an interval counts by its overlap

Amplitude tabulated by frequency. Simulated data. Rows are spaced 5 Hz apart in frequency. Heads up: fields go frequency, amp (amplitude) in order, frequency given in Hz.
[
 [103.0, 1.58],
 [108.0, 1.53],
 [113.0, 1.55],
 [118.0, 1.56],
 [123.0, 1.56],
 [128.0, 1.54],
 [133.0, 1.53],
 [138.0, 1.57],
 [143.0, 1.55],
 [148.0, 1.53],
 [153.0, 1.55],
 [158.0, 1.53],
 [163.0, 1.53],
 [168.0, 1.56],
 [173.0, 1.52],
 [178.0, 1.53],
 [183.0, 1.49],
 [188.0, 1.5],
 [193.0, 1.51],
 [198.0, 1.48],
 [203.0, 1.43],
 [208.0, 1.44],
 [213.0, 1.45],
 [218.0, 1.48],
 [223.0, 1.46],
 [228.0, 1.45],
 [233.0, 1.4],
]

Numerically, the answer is 1.51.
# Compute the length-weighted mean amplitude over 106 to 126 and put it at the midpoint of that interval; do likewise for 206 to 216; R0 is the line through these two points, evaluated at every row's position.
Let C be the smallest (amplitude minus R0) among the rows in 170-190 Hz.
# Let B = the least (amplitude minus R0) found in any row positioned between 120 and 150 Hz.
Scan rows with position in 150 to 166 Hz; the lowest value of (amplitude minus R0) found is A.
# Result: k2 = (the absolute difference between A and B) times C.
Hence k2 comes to 0.0003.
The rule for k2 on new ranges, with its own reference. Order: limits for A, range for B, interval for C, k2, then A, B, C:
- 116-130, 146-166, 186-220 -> -0.0003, 0.003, 0.015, -0.026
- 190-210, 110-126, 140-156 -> 0.0003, -0.026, -0.004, 0.015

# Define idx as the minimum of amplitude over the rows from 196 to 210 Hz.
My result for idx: 1.43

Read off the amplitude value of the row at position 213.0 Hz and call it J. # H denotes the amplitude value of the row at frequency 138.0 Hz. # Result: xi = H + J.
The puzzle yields 3.02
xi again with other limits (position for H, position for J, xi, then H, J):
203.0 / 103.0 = 3.01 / 1.43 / 1.58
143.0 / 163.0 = 3.08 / 1.55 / 1.53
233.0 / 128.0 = 2.94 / 1.4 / 1.54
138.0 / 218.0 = 3.05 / 1.57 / 1.48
